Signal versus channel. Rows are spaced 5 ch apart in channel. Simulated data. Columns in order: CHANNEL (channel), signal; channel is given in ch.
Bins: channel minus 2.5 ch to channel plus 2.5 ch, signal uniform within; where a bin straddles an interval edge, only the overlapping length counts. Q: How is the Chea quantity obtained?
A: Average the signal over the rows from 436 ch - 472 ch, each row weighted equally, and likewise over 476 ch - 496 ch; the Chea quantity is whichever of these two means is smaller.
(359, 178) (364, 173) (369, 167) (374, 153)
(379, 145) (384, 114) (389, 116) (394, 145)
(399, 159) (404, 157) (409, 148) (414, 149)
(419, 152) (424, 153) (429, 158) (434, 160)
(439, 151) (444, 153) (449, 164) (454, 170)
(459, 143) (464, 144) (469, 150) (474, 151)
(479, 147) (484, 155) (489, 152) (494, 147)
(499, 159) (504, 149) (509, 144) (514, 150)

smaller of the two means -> 150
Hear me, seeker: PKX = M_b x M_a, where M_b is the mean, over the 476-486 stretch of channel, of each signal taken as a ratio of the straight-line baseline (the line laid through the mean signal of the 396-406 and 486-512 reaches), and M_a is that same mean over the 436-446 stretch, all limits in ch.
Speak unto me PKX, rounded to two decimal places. 0.98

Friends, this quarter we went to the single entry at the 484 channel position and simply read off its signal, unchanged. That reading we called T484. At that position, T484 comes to 155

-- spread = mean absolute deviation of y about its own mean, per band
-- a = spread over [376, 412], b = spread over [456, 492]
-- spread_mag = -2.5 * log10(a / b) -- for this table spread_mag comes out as -1.5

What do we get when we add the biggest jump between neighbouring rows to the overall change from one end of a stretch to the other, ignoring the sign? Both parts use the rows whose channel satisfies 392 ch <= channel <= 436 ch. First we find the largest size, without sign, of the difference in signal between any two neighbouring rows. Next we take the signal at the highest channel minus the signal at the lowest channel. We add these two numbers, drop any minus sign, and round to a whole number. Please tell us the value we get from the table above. 29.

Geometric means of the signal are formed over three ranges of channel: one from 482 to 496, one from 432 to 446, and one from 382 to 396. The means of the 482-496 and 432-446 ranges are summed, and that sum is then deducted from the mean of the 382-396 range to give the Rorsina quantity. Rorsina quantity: -182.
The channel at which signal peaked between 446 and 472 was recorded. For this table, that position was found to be 454 ch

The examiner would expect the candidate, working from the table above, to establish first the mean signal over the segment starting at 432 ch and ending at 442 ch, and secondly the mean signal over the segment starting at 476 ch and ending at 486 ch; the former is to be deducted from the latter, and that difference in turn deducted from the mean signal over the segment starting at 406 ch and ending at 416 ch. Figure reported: 153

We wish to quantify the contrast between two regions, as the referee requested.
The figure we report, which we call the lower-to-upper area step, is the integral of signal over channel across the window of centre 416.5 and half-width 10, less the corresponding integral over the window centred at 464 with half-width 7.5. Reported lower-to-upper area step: 825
